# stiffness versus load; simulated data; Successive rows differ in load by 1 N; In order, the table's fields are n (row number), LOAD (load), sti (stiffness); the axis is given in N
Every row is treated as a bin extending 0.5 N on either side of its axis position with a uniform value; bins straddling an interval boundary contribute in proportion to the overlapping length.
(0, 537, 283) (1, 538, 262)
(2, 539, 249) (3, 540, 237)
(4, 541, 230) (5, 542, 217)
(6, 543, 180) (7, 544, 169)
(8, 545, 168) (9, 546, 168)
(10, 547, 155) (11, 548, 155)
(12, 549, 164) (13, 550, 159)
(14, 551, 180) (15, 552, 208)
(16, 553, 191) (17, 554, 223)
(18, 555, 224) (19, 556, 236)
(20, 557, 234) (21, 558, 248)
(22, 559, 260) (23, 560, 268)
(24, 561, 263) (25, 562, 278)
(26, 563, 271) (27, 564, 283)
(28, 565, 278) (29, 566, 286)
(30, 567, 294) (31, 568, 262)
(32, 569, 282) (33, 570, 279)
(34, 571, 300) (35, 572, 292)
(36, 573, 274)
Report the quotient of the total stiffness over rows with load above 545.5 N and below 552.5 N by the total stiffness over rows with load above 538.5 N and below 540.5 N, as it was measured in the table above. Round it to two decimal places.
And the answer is 2.45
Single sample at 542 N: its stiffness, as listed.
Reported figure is 217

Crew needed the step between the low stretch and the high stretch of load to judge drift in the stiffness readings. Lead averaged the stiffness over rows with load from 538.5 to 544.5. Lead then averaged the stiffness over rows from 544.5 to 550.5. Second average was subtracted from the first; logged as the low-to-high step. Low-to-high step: 52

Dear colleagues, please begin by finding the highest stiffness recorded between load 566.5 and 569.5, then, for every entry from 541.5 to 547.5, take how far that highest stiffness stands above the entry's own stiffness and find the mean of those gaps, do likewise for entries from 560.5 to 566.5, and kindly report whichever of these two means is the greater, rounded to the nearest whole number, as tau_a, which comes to 118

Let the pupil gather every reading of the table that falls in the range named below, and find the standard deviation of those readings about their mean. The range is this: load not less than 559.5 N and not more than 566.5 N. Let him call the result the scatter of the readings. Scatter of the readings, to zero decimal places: 8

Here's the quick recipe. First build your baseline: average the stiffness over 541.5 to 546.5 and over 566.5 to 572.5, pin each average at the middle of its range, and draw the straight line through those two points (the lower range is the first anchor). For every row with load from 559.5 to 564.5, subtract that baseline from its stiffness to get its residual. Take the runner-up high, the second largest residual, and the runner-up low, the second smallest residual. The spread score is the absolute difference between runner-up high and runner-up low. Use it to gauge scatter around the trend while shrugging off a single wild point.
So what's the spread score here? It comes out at 9.1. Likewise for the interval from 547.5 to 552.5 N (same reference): 12.7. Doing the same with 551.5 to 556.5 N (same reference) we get 6.8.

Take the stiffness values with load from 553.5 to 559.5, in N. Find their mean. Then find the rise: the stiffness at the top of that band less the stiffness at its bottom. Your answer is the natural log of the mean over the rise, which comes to 1.9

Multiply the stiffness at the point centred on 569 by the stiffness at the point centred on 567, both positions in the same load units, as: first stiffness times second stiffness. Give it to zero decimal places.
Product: 82908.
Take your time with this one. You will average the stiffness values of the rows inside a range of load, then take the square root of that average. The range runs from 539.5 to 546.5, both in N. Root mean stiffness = 14.0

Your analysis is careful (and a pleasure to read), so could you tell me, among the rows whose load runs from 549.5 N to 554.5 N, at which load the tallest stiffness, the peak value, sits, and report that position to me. 554 N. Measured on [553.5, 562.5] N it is 562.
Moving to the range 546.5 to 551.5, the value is 551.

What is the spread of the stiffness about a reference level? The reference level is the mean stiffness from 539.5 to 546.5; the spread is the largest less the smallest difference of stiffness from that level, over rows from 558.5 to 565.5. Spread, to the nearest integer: 23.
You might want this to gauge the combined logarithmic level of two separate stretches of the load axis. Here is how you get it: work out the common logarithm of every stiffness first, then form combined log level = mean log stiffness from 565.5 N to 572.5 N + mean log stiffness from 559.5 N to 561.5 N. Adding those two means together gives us 4.88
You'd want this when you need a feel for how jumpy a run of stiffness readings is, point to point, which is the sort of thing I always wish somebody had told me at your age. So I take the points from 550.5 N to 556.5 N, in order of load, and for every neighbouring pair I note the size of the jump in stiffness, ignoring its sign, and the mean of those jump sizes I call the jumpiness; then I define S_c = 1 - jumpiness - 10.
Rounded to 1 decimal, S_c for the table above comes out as -27.0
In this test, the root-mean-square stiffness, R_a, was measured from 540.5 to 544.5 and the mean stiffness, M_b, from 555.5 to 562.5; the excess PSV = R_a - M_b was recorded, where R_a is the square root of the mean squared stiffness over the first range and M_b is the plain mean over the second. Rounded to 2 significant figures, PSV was -55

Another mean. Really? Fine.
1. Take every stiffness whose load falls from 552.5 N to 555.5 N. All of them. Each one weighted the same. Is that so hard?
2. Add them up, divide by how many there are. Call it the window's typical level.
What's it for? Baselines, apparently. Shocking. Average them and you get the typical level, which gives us 213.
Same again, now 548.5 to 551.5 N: 168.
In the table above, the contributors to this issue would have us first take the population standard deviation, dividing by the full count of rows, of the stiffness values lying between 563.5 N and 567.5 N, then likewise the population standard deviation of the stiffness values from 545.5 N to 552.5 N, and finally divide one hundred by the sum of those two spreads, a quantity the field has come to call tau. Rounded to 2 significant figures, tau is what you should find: 4.3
